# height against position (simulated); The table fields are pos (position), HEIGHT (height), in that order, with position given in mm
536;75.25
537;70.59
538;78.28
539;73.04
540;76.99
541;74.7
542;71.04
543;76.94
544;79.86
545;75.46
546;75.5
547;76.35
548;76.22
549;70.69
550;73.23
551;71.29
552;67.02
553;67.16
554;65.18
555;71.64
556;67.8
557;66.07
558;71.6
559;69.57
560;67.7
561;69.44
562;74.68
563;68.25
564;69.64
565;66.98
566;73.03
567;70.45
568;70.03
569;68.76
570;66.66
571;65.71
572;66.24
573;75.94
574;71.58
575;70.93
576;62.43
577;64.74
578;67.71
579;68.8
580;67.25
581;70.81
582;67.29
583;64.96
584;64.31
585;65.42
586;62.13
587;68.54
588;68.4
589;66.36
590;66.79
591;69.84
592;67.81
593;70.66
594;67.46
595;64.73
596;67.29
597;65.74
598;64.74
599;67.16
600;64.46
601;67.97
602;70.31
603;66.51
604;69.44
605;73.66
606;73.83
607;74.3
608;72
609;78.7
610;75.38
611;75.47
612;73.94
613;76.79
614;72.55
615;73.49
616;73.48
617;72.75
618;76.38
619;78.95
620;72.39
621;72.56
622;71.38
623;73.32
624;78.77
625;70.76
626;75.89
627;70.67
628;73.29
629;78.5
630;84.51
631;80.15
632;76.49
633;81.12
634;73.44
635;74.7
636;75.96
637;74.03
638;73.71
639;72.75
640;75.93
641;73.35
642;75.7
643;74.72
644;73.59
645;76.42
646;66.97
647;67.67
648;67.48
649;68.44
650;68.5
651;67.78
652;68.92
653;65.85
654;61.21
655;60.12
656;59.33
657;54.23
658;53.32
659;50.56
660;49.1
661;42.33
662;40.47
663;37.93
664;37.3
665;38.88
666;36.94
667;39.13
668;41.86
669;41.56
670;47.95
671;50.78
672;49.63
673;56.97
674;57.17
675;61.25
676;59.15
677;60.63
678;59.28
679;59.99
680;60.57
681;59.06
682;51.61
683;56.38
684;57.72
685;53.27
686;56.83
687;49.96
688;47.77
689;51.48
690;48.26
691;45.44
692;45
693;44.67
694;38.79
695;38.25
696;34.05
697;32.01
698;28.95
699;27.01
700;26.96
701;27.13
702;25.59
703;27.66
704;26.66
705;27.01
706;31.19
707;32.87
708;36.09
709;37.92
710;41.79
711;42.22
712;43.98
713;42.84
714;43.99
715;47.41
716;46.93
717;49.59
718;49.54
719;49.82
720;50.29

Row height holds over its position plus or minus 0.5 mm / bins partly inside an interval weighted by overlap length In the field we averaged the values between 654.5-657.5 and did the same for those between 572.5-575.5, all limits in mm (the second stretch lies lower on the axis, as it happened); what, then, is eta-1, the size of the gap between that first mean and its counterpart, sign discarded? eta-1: 15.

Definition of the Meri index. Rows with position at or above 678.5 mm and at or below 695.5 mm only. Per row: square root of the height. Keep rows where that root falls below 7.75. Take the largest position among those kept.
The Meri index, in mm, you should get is 695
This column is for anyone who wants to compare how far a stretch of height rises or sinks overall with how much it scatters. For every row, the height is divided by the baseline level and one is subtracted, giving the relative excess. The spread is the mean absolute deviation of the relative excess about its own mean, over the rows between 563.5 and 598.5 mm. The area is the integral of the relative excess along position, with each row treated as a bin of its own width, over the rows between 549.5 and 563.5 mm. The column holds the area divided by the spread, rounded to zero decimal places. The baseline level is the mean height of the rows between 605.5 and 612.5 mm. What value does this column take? -34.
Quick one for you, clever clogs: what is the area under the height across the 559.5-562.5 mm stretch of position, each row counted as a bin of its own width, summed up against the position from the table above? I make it 212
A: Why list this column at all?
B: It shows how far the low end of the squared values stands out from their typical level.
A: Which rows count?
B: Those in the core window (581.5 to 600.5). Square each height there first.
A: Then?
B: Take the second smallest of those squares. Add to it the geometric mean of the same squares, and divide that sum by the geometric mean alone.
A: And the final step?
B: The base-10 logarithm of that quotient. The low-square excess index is 0.29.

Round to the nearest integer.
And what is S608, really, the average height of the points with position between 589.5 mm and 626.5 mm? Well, 72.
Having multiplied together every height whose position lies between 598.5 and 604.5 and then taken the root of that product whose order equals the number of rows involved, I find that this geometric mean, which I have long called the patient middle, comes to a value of 68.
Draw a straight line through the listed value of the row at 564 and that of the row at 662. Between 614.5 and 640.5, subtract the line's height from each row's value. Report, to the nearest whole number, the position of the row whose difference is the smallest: 617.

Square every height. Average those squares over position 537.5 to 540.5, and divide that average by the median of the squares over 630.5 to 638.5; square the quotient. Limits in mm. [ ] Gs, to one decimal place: 1.0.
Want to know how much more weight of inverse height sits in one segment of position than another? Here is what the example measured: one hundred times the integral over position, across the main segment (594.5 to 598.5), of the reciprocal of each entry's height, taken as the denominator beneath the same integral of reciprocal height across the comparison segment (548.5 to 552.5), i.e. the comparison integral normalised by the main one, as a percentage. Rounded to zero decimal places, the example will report 93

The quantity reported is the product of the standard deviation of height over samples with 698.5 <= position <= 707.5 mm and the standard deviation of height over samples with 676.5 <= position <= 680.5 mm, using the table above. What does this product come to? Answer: 1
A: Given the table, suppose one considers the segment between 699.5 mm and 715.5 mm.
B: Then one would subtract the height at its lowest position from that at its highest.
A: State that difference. 20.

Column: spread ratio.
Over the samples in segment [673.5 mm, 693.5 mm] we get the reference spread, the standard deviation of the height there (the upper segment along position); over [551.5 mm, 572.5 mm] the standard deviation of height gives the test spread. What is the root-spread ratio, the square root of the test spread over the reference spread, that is 0.66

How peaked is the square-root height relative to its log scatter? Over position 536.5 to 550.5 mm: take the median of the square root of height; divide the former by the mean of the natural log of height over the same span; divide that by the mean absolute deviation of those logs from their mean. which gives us 65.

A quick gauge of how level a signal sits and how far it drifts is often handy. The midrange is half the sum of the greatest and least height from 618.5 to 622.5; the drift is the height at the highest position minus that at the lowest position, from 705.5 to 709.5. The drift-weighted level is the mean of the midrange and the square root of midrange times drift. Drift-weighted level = 49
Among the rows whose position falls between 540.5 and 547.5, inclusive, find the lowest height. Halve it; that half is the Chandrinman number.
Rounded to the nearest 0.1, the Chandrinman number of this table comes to 35.5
